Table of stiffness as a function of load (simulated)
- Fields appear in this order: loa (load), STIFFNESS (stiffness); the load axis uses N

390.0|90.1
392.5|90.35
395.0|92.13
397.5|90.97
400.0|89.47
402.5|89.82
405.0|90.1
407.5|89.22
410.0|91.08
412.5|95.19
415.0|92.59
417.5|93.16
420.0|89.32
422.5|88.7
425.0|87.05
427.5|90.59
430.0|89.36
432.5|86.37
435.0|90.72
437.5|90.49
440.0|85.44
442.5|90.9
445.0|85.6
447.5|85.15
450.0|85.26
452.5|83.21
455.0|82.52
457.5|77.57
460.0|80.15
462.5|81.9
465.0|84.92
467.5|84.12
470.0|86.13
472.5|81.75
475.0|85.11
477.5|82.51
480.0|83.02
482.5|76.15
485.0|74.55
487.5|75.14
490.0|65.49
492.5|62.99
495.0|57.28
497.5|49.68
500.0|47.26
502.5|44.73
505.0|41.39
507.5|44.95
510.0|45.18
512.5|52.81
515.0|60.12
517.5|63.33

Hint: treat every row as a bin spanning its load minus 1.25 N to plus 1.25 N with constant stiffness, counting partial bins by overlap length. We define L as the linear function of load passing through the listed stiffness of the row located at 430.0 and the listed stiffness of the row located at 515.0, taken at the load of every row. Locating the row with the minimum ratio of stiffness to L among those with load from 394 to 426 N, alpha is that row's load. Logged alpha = 400.0 N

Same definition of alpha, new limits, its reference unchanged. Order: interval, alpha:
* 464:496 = 495.0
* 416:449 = 425.0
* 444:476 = 457.5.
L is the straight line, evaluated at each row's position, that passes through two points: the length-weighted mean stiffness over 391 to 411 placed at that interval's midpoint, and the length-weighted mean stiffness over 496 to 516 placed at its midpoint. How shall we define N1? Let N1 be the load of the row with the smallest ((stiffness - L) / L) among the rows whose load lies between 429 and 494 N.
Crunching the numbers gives 432.5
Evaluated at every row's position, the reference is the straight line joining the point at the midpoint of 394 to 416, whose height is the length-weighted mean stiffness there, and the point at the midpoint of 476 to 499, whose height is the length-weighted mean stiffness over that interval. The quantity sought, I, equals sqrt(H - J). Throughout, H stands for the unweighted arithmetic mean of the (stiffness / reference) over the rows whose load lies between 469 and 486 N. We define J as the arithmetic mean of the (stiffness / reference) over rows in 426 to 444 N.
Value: 0.24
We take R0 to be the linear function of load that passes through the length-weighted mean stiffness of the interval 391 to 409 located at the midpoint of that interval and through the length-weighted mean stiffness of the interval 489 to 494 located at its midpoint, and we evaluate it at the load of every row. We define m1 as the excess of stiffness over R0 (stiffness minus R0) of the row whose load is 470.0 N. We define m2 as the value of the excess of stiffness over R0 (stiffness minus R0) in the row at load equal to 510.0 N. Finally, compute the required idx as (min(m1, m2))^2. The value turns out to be 177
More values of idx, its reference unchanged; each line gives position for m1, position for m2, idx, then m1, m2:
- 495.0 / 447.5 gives 31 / -6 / 9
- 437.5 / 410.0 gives 13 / 11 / 4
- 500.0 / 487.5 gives 199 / -14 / 10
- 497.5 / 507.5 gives 203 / -12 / -14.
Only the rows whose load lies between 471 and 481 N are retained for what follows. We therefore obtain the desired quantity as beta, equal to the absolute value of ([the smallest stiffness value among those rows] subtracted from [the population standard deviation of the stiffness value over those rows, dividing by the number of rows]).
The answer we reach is 81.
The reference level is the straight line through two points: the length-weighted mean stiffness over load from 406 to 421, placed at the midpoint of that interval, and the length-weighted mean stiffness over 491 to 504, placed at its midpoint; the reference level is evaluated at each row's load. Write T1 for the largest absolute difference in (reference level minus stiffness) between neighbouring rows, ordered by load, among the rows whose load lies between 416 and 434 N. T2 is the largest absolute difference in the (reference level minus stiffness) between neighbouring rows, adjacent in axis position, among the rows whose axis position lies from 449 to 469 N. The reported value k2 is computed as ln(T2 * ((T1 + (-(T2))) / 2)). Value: 0.1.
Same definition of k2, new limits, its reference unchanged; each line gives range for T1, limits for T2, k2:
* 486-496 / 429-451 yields 1.8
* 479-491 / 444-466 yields 2.2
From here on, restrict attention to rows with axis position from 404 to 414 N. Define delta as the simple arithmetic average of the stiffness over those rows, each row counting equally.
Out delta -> 91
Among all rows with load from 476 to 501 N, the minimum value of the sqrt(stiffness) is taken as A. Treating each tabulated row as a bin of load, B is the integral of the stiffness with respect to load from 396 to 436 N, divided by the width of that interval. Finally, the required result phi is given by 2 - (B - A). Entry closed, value -81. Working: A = 6.9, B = 90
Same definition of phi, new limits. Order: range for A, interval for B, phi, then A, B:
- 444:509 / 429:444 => -80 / 6.4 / 89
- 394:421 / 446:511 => -60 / 9.4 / 71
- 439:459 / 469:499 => -62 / 8.8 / 73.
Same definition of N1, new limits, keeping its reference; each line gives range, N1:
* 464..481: 465.0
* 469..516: 505.0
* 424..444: 425.0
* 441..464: 457.5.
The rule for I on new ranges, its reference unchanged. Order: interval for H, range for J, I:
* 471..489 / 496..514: 0.63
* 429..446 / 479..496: 0.24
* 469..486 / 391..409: 0.39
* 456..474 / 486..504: 0.49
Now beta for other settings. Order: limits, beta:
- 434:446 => 83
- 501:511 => 40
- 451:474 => 75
